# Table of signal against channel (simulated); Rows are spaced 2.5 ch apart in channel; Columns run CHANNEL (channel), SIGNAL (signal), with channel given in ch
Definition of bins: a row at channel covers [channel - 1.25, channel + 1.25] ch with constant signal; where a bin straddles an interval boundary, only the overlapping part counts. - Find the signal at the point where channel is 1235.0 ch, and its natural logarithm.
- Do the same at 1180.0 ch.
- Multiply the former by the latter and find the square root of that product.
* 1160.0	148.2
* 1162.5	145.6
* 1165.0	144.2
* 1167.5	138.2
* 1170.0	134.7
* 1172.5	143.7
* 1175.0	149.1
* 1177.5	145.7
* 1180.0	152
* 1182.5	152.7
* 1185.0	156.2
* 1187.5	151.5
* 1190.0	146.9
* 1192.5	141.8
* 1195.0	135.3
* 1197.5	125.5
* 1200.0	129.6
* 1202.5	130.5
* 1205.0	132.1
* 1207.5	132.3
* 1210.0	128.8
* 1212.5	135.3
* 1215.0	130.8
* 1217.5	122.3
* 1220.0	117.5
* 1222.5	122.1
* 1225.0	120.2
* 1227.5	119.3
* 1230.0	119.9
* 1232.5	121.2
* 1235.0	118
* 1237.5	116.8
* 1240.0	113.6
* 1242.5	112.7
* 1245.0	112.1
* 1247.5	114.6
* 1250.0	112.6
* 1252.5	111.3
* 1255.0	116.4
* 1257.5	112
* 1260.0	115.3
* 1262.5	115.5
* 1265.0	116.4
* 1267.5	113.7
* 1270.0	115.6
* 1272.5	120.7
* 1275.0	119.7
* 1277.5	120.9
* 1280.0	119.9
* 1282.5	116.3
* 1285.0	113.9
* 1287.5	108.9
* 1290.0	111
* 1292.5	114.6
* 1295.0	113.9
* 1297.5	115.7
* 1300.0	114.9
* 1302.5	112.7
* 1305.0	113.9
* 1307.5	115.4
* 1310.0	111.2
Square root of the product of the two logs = 4.90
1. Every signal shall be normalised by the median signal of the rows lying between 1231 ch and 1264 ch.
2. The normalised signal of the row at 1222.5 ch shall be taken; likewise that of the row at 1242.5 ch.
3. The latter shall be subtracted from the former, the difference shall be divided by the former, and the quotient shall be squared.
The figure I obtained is 0.0059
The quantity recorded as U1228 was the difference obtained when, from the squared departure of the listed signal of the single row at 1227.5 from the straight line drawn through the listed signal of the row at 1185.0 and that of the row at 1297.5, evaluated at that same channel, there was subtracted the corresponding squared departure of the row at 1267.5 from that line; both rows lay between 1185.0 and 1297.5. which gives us 303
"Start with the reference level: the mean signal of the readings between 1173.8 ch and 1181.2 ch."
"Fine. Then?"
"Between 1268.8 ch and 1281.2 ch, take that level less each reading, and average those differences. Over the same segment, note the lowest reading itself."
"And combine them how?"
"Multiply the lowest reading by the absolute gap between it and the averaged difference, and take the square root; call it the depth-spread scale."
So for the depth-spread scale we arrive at 100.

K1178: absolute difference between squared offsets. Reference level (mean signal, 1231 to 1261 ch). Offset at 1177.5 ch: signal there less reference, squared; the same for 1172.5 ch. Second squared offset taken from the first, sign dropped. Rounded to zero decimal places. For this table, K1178 120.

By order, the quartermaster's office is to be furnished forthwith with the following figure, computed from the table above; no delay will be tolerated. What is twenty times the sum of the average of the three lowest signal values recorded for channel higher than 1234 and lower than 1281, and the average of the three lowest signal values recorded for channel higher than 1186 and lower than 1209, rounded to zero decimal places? 4807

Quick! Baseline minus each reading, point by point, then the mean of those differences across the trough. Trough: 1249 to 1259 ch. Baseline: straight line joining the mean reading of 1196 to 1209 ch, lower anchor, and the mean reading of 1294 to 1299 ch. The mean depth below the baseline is 8.6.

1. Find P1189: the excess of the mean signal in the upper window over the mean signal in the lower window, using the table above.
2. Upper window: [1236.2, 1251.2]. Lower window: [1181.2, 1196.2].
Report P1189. -33.7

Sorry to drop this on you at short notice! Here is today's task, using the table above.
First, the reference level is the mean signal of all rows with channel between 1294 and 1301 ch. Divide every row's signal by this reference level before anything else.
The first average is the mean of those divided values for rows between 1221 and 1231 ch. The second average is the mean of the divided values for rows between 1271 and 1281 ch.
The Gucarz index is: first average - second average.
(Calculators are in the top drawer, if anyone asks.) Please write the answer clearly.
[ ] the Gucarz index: 0.00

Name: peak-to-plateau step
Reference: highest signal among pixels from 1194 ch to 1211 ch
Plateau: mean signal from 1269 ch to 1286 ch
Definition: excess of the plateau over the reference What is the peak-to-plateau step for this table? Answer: -17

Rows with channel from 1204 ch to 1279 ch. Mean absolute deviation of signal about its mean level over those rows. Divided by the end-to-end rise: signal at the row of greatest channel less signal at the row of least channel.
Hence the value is -0.45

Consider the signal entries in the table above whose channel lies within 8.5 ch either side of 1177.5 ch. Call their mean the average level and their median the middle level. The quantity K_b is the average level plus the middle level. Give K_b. 297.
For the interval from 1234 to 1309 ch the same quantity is 230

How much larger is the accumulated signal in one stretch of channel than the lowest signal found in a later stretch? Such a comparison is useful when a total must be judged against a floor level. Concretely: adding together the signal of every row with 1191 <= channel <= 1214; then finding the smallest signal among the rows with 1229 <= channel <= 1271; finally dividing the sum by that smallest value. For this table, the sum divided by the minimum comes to 11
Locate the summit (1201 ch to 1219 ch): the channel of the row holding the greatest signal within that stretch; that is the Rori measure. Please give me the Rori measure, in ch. 1212.5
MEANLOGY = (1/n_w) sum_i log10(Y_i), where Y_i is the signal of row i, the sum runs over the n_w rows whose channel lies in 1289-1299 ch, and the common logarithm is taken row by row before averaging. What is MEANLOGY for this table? 2.06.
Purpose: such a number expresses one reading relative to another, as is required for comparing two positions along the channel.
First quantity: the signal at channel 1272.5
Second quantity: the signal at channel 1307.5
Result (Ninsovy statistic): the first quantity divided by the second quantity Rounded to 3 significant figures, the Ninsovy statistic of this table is 1.05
